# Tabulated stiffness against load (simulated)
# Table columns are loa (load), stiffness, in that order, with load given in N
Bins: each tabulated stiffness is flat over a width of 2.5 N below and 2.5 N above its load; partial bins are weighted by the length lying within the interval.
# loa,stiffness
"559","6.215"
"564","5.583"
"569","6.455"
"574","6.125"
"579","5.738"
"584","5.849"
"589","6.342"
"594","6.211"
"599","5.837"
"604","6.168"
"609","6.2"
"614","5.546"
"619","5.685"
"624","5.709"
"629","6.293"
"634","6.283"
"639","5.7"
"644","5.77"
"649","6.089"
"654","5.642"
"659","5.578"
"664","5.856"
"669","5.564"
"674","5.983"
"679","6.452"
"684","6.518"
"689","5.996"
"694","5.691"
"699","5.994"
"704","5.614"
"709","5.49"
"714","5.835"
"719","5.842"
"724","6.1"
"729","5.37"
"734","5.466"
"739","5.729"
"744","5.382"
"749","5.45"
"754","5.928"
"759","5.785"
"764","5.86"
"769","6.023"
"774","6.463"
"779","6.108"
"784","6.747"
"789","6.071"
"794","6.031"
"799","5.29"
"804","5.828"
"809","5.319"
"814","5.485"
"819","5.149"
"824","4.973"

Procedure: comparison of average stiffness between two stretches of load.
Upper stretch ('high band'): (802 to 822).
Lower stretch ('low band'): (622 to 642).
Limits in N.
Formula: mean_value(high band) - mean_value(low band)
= -0.6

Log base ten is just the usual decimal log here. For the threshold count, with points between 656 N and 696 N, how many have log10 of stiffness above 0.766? 5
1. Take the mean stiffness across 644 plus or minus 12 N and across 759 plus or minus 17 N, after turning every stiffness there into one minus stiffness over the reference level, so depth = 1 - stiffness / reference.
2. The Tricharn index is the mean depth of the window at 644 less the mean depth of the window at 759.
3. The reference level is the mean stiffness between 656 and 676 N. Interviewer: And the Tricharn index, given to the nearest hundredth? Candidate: -0.01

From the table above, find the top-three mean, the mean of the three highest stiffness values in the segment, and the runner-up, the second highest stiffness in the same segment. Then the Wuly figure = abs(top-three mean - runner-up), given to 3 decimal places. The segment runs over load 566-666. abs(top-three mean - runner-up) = 0.021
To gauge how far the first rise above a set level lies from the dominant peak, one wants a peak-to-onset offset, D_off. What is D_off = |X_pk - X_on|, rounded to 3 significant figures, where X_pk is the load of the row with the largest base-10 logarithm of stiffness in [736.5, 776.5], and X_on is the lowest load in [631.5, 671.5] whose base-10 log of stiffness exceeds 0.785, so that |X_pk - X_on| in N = 140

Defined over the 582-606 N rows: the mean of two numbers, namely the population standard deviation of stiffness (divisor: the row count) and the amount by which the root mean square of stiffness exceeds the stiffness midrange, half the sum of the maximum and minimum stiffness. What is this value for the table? 0.099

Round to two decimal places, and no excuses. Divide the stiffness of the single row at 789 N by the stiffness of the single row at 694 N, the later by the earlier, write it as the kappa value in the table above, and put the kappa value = 1.07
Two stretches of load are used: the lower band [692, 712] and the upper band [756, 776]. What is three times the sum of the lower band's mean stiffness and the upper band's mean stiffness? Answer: 35.2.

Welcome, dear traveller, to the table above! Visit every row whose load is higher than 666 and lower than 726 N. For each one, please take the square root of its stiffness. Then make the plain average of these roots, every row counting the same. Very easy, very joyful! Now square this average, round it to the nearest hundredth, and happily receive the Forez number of 5.92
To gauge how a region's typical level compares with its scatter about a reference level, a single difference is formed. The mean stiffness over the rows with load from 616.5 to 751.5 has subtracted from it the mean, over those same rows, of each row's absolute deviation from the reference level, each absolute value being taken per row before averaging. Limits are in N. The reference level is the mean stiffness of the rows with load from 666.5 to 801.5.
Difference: 5.55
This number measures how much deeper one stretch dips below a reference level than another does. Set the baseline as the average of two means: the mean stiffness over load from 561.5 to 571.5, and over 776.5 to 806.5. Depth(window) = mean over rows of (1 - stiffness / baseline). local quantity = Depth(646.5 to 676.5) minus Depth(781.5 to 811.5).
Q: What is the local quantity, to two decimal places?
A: 0.02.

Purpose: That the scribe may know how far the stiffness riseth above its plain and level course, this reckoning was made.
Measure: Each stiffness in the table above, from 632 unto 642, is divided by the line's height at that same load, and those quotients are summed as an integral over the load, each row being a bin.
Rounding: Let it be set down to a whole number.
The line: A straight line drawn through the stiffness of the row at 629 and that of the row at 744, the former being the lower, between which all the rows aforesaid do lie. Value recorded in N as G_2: 10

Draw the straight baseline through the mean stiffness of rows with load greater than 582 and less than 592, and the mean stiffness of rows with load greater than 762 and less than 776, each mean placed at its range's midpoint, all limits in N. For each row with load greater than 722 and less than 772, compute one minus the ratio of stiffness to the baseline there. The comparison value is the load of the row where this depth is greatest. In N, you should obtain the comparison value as 729 N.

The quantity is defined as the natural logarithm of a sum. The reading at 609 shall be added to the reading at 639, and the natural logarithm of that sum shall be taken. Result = 2.48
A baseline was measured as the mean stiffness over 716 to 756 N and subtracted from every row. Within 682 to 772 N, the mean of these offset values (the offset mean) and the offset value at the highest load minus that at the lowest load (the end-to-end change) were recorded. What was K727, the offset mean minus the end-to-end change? 0.6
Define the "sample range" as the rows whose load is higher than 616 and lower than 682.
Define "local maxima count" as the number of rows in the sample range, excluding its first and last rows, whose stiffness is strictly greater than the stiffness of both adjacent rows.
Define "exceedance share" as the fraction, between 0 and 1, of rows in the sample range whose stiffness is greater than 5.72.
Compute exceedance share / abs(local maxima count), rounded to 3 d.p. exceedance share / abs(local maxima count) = 0.179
